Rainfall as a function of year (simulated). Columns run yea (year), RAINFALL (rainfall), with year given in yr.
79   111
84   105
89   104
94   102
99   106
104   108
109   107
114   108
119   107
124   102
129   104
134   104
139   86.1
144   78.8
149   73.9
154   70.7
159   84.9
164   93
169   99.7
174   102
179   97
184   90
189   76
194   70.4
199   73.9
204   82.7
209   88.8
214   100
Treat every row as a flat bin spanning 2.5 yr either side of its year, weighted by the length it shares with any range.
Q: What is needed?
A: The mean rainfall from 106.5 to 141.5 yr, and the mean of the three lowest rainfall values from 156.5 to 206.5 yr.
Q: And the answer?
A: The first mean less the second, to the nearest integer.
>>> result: 29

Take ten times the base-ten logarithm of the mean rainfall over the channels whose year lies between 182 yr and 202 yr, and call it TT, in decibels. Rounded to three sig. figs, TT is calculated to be 18.9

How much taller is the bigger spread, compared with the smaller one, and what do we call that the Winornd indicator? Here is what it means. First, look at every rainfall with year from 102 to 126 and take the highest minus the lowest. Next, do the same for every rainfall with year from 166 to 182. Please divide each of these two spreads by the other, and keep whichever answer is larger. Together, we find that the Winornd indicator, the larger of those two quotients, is 1.2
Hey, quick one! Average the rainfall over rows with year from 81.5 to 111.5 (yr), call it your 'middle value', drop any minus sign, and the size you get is 105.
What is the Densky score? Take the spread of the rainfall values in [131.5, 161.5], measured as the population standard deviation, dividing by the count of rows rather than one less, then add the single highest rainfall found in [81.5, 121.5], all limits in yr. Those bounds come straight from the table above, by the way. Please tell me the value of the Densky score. 119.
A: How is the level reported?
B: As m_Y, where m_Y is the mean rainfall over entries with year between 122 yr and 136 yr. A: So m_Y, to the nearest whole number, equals 103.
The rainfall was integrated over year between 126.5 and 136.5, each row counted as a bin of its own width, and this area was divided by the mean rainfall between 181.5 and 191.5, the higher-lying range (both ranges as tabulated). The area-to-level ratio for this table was 12.5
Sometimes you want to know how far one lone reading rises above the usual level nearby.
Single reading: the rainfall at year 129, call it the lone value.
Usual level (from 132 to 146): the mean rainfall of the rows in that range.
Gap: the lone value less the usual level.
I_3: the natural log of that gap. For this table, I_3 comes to 2.7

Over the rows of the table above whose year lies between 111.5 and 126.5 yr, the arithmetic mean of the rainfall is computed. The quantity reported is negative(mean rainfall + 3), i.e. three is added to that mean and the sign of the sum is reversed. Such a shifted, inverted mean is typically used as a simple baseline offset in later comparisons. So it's -109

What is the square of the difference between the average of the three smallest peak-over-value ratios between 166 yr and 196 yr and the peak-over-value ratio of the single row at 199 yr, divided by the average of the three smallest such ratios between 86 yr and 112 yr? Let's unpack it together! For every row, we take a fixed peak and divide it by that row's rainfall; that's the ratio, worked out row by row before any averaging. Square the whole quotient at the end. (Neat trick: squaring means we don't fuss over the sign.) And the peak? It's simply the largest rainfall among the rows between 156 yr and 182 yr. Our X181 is 0.139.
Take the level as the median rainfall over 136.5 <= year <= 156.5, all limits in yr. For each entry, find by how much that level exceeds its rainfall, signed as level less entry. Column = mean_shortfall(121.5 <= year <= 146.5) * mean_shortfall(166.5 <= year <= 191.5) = 309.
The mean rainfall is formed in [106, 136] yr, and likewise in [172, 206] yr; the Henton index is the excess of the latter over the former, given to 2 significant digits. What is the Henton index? -21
